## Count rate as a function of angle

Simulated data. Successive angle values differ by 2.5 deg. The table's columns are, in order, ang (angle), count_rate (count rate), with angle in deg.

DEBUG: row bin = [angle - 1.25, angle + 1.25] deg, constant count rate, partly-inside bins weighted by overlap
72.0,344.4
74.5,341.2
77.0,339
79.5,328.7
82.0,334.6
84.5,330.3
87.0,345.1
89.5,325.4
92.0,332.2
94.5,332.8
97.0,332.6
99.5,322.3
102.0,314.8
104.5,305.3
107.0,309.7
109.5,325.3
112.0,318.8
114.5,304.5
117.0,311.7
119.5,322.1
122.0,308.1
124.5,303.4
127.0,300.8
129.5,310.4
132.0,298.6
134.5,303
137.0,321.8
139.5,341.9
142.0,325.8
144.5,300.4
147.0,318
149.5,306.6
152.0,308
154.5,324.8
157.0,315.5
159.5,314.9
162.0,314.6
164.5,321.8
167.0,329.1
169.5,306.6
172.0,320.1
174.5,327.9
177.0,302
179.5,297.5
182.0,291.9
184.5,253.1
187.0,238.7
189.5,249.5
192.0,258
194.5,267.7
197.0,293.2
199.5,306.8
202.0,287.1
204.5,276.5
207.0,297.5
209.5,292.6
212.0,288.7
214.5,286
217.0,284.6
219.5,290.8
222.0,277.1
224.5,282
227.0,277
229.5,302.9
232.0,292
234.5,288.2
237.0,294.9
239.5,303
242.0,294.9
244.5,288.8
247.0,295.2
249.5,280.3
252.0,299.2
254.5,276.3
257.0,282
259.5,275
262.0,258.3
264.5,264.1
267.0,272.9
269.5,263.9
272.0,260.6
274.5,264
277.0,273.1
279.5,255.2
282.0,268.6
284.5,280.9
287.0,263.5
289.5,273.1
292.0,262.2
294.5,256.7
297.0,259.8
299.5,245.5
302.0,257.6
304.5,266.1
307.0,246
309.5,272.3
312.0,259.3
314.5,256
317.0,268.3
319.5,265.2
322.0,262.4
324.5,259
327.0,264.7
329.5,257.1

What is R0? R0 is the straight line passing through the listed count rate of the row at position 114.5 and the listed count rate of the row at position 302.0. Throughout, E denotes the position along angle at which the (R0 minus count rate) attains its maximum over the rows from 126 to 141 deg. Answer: 132.0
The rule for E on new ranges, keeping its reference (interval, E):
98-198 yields 187.0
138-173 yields 144.5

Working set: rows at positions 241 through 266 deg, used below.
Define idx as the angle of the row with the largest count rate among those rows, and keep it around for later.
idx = 252.0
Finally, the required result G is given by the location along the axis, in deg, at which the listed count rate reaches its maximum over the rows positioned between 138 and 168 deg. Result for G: 139.5 deg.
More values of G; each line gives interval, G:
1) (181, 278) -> 199.5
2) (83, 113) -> 87.0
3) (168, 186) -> 174.5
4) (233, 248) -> 239.5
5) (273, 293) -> 284.5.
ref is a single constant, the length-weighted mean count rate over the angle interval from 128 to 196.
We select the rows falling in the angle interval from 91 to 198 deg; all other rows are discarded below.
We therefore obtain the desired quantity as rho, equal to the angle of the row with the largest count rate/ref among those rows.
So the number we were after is 139.5 deg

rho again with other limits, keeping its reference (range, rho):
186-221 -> 199.5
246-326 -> 252.0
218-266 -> 239.5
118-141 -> 139.5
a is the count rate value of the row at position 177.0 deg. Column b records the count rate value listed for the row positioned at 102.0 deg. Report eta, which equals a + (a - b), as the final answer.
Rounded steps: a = 302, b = 314.8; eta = 289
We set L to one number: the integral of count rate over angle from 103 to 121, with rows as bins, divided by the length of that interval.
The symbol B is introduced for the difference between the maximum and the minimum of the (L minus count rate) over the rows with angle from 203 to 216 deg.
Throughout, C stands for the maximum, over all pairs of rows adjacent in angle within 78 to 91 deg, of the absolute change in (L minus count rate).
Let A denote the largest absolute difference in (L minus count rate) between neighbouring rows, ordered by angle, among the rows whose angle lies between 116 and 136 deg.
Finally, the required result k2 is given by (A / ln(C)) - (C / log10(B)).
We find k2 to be -10.2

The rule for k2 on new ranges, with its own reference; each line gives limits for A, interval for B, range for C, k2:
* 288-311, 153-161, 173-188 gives -31.8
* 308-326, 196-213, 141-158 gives -13.1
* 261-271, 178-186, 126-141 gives -9.2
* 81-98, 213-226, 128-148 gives -16.3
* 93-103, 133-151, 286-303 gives -5.0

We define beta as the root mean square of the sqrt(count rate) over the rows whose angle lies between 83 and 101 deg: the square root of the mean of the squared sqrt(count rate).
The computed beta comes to 18.2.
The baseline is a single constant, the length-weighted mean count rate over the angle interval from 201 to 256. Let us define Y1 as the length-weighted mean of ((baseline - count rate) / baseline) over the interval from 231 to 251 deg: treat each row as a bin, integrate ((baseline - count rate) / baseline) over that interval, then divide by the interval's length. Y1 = -0.01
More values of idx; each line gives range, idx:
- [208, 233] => 229.5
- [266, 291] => 284.5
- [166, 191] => 167.0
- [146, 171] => 167.0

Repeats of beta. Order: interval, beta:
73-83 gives 18.3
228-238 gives 17.2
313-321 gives 16.2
